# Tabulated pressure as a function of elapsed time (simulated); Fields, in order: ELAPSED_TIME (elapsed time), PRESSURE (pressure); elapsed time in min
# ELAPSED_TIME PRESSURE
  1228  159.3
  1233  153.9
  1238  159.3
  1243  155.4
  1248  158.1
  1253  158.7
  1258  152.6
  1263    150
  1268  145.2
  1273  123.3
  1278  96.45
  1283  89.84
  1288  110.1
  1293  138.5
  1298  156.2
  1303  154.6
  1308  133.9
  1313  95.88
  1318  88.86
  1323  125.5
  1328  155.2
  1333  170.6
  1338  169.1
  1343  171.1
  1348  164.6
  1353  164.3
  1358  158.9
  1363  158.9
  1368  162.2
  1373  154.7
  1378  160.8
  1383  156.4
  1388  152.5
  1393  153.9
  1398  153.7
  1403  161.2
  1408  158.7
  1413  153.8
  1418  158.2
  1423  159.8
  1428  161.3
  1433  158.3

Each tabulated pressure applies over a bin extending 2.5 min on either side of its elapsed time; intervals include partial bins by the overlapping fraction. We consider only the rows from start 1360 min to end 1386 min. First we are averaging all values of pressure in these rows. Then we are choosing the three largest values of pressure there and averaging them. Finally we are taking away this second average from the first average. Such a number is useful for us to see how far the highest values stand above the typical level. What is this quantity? -2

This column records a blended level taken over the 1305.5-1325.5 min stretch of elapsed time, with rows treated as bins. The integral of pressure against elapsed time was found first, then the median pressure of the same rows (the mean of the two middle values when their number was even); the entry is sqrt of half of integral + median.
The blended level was 34.1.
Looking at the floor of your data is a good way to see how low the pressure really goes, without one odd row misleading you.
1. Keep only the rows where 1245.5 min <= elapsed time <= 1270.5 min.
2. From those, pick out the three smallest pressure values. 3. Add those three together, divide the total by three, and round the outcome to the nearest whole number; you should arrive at 149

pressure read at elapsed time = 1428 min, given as 161.3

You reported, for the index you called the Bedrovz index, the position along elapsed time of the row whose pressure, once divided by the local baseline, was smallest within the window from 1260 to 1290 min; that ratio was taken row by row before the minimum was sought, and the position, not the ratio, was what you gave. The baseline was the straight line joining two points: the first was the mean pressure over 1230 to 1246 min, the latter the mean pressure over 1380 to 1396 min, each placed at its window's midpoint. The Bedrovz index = 1283 min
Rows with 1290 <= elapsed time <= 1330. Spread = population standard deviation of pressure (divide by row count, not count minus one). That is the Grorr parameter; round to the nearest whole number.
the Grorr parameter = 25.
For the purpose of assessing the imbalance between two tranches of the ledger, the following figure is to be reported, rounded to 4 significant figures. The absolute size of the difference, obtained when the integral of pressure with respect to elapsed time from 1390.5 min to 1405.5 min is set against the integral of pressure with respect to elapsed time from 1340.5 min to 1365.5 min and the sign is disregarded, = 1745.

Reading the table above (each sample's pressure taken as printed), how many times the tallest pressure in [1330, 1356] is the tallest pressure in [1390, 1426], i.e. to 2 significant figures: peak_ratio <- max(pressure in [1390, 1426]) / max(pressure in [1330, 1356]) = 0.94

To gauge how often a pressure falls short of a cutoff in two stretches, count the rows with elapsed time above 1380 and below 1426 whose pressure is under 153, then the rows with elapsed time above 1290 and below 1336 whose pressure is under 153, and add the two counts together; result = 6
